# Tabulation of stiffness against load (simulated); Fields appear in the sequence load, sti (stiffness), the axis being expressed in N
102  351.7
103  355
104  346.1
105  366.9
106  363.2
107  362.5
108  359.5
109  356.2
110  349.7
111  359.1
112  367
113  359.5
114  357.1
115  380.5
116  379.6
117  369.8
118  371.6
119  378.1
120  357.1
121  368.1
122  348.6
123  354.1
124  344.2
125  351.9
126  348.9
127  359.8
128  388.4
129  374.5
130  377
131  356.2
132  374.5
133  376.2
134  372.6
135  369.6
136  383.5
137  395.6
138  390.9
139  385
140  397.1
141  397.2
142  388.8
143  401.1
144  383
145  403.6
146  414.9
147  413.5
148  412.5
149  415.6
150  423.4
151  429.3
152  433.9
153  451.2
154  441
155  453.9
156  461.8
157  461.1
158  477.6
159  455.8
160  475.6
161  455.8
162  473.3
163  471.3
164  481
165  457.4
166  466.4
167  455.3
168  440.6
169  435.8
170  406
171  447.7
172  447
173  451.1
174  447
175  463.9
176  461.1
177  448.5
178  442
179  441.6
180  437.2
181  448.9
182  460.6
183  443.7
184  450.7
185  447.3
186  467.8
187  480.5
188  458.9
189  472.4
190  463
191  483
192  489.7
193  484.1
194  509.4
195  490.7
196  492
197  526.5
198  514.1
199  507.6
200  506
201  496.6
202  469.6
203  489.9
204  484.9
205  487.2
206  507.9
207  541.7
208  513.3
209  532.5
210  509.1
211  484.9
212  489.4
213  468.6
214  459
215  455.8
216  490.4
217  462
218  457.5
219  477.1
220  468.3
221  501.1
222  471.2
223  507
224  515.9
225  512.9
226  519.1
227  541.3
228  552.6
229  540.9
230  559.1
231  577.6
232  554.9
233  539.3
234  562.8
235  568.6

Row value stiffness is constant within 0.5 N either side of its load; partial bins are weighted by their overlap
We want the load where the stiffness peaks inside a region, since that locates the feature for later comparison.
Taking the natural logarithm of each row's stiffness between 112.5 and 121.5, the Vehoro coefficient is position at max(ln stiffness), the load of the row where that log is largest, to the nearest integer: 115 N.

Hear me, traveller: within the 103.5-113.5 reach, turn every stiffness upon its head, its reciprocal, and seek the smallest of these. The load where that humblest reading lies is 112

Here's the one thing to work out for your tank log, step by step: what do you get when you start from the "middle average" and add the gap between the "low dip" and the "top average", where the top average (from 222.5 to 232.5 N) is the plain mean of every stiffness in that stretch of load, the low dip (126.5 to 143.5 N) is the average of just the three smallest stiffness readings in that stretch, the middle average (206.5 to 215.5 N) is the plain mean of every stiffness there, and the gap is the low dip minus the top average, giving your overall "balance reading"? 319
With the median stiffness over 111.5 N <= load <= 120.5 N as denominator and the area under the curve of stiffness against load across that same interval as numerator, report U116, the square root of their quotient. 3.0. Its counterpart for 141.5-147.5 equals 2.4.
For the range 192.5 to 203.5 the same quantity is 3.3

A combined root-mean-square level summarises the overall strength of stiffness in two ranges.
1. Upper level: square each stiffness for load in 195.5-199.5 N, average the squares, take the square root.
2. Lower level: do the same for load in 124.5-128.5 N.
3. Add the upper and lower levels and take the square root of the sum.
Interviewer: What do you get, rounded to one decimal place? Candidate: 29.5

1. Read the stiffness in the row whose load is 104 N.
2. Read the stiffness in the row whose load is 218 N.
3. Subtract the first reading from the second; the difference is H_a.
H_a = 111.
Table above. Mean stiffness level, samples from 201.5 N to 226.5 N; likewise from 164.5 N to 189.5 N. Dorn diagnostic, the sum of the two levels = 942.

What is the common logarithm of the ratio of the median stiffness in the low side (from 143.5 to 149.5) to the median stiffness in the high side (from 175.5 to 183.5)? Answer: -0.033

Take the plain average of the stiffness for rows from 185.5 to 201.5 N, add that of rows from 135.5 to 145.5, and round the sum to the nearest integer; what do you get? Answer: 883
